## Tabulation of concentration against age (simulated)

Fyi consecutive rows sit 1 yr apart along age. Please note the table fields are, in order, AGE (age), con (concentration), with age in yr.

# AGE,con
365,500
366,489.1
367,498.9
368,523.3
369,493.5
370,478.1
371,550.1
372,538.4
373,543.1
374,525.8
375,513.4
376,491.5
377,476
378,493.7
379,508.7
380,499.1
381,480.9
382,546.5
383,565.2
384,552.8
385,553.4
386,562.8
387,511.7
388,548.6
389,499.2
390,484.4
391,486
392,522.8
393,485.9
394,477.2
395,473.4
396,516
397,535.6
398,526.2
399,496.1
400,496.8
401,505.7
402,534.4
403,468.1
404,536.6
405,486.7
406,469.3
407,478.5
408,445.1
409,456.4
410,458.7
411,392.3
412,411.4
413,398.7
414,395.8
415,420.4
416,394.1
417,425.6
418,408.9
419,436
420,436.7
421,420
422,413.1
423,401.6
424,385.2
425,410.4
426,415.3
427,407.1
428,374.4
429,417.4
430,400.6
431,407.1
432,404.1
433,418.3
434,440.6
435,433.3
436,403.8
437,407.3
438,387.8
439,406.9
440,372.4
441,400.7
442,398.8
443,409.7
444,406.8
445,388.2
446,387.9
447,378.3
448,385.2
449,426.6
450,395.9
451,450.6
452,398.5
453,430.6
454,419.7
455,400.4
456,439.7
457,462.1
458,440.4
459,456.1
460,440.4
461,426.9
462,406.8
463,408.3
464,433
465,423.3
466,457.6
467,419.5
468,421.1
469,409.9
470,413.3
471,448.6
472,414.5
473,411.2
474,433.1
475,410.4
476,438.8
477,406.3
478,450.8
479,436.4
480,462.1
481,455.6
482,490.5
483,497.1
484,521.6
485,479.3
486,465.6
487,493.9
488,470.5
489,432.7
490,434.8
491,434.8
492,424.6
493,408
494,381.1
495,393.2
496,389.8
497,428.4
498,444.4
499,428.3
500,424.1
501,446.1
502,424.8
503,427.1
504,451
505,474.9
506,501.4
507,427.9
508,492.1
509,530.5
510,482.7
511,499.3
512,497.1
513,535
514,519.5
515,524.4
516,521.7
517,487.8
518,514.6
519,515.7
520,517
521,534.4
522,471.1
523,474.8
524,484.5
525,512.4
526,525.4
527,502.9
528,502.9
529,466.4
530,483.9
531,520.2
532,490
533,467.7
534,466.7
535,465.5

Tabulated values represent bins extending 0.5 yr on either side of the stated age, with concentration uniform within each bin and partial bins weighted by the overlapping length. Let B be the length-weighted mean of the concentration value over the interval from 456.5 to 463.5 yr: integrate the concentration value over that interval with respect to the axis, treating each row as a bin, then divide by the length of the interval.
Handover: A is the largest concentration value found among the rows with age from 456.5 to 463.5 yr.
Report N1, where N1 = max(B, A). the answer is 462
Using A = 462.1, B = 434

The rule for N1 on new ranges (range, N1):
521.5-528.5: 525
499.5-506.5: 501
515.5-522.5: 534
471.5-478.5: 451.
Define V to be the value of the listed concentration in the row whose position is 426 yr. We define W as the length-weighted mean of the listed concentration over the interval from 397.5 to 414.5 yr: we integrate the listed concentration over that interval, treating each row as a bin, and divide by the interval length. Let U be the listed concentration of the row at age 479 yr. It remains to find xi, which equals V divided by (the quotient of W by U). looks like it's 387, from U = 436.4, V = 415.3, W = 468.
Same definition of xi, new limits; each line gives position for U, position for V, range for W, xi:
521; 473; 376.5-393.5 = 426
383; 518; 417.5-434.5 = 707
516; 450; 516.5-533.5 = 414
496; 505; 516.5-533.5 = 371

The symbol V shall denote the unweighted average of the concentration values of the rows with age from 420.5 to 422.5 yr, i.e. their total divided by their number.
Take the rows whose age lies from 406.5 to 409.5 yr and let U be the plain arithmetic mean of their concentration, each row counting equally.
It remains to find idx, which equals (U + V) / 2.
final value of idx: 438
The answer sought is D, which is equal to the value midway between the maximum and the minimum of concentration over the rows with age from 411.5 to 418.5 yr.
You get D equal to 410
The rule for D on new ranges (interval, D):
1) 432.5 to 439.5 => 414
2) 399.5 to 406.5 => 502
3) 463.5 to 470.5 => 434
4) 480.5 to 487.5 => 489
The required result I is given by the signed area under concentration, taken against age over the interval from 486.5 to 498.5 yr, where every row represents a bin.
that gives 5136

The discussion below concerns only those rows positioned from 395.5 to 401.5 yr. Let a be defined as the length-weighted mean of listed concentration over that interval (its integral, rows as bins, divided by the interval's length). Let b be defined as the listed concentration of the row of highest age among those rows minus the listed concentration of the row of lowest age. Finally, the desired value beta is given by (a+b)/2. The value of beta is 251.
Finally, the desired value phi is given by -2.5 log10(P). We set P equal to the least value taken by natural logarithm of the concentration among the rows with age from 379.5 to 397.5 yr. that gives -1.974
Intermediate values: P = 6.16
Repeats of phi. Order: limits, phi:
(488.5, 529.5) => -1.935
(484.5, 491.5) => -1.958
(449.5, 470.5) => -1.942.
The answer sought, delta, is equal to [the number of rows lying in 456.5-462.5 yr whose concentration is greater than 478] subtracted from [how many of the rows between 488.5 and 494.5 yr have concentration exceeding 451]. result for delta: 0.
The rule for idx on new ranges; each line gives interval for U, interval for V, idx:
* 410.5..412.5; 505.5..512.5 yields 446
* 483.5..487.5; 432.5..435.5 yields 460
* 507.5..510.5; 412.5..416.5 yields 452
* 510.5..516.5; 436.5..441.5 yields 456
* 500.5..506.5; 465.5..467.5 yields 446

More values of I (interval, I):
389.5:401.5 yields 6006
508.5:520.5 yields 6145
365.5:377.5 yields 6121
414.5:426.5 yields 4967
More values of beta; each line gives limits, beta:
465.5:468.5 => 198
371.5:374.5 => 262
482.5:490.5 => 206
